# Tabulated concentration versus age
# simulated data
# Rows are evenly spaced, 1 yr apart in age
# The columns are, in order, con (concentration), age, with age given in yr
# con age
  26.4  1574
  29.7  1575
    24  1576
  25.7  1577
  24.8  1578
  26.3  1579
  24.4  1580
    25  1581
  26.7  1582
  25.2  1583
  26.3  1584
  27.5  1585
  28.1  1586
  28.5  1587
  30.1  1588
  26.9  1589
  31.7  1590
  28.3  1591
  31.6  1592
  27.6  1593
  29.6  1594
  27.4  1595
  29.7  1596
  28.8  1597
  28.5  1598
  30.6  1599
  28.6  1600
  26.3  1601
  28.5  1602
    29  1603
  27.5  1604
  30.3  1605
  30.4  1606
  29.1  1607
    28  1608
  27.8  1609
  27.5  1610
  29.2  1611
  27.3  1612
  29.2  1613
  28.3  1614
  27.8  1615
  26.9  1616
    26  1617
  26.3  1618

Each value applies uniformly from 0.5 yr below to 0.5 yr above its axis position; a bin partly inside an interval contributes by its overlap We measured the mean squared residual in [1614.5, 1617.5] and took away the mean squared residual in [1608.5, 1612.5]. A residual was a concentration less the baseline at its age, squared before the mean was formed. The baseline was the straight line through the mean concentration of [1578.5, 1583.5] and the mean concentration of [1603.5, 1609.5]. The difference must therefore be 8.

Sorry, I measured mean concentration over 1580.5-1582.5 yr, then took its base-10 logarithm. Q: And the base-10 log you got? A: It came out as 1.41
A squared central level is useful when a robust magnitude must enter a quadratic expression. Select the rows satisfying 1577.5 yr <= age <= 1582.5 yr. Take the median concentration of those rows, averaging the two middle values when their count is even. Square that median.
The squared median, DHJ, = 625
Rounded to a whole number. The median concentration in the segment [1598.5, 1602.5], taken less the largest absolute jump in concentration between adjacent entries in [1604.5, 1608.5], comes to 27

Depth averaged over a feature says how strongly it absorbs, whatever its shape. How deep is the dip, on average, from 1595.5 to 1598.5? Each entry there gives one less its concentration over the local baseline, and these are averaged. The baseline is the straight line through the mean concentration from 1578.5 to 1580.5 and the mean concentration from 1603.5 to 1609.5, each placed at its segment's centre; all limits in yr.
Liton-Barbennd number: -0.050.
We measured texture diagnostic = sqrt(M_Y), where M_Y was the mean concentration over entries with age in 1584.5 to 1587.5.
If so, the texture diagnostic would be 5.29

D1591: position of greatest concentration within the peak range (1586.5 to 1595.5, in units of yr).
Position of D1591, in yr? 1590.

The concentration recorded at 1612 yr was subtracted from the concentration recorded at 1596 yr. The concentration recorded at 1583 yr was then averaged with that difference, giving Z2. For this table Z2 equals 14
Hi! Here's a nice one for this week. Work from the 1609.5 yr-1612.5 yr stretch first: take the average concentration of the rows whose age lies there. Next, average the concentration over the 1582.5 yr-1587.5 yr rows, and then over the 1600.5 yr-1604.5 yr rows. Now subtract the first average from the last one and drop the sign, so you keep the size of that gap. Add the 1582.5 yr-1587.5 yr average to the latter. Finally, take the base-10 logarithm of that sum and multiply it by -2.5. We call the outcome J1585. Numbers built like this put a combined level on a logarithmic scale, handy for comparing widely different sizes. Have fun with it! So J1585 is -3.59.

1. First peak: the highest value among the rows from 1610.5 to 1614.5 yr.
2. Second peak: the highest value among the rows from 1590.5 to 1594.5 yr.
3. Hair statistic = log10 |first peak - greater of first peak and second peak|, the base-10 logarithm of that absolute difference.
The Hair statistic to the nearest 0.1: 0.4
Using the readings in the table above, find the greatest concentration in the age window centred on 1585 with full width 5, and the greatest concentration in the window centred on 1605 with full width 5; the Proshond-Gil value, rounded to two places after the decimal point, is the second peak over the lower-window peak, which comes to 1.07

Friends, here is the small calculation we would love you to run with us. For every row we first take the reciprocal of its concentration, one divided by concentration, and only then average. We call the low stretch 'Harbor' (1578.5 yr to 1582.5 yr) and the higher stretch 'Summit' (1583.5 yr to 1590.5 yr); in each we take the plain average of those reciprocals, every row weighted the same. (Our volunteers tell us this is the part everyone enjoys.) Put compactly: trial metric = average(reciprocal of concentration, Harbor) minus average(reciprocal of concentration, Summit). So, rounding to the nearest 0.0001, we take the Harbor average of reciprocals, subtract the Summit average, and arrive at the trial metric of 0.0038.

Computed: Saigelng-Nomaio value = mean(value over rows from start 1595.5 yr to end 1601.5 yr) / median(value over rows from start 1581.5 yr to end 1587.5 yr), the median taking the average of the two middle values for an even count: 1.061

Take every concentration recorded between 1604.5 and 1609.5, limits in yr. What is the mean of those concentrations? 29.1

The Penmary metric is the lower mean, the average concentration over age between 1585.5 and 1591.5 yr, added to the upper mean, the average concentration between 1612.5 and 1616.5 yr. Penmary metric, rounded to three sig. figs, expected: 57.0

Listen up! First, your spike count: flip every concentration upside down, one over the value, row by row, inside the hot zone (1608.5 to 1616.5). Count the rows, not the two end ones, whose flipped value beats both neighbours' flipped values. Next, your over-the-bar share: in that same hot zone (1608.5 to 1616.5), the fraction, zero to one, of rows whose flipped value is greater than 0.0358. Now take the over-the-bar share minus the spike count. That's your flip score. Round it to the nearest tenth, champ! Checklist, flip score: -1.4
